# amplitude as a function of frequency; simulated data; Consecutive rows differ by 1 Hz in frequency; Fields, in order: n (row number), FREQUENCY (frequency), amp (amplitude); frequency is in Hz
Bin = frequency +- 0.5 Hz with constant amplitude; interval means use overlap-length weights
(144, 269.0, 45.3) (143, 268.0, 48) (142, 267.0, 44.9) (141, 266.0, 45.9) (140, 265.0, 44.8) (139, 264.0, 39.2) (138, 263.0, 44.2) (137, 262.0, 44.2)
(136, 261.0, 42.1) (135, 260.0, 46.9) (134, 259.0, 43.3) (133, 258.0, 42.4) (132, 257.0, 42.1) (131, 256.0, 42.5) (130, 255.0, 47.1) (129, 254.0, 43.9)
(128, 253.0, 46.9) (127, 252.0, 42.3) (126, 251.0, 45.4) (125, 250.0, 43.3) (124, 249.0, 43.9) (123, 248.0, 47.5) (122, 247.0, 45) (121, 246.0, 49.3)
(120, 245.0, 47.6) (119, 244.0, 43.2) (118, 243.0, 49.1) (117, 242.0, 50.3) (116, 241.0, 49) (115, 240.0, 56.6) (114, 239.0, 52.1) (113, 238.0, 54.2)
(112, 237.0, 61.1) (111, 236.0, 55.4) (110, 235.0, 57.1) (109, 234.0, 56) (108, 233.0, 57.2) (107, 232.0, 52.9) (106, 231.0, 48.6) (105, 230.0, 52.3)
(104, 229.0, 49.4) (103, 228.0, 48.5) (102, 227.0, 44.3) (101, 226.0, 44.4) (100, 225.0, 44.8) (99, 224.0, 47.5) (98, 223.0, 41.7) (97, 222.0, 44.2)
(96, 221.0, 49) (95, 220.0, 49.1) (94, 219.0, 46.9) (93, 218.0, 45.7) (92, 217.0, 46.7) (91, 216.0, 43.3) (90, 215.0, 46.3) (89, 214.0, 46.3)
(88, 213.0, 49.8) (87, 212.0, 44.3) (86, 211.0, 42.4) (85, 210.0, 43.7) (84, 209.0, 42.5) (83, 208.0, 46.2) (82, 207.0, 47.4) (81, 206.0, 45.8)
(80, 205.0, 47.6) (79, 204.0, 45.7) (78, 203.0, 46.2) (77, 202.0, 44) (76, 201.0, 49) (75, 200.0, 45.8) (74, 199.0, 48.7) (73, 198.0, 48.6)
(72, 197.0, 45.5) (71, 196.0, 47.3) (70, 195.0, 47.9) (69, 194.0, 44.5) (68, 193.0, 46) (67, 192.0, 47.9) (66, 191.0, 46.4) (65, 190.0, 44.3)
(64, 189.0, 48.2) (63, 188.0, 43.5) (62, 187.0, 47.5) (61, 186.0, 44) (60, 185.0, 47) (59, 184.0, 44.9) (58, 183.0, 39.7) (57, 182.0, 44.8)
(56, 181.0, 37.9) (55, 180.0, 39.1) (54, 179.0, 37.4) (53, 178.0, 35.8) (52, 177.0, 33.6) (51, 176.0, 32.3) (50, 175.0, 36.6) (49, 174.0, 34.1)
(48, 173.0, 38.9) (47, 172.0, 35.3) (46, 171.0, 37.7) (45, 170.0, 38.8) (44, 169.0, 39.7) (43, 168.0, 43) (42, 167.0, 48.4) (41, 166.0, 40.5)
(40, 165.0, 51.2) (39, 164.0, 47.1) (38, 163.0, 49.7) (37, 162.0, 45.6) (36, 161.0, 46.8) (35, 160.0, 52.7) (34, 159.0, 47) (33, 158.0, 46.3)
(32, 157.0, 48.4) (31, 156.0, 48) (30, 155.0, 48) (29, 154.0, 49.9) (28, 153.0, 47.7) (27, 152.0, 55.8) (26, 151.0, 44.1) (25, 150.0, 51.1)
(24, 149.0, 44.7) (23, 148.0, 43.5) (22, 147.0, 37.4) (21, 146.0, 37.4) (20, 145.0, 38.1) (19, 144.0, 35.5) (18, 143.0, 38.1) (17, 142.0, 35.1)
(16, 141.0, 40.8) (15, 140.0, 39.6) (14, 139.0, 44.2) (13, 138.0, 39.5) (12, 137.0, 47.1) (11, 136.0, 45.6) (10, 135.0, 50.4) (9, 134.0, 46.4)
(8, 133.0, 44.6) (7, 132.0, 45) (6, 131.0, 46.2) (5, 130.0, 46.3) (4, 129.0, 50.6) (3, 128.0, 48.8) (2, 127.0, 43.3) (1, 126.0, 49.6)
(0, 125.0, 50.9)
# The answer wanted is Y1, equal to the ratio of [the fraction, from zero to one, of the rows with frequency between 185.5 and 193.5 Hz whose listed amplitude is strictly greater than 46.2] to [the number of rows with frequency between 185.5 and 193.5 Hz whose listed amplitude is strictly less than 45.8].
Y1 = 0.17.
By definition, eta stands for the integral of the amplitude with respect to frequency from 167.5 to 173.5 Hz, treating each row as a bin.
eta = 233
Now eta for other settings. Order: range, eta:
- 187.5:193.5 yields 276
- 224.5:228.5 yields 182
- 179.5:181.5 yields 77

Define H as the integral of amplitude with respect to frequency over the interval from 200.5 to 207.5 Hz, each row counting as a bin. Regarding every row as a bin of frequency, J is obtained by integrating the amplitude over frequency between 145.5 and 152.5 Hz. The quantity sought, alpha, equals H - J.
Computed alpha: 12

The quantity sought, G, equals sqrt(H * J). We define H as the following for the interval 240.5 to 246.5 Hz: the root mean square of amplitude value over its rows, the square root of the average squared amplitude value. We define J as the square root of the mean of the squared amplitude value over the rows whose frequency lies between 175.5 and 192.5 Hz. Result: 45.1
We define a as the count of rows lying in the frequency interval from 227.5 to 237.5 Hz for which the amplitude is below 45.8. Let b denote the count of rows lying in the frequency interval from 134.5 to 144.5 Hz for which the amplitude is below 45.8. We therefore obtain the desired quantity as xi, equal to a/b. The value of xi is 0.0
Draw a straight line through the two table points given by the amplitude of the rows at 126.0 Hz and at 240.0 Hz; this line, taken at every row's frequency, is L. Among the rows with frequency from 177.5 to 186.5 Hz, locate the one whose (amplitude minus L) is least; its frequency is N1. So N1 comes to 178.0 Hz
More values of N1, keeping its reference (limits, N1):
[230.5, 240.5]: 231.0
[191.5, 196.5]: 194.0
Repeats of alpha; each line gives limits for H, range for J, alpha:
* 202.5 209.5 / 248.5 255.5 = 9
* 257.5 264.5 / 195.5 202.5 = -27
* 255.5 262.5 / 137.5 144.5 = 31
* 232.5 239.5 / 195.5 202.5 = 64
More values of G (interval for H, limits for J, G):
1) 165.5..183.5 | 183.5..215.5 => 42.3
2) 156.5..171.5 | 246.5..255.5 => 45.4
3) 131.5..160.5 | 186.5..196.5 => 45.6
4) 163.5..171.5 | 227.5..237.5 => 48.5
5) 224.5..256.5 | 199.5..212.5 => 47.4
